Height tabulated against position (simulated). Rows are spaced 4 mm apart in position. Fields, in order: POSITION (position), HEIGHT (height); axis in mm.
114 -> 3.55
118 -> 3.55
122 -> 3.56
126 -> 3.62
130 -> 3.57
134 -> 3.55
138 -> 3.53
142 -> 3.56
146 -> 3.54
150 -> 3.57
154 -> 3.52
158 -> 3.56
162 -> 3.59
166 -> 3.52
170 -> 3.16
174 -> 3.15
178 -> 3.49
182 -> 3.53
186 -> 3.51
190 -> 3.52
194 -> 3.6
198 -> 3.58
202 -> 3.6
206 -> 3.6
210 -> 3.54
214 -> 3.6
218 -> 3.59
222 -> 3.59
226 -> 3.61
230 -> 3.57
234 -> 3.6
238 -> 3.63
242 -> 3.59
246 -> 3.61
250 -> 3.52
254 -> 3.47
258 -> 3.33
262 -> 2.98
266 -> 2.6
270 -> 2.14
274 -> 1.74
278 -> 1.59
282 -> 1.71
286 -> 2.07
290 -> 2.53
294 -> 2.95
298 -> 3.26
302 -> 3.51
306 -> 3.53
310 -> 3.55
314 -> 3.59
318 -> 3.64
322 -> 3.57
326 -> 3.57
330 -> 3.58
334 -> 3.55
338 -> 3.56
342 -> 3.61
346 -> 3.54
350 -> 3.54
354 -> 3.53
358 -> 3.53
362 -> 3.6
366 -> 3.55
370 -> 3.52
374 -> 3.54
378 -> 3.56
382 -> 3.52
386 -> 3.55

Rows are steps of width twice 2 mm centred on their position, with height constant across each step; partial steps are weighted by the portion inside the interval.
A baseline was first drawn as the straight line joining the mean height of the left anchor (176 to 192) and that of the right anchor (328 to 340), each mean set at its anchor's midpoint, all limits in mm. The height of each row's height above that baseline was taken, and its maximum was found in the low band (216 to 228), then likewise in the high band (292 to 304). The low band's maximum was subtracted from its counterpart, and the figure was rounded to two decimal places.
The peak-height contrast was -0.13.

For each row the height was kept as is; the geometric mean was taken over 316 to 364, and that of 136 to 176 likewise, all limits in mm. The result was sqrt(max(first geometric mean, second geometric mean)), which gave 1.89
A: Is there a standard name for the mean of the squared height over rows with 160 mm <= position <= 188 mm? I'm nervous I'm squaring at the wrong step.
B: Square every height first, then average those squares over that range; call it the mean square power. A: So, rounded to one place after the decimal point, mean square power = 11.7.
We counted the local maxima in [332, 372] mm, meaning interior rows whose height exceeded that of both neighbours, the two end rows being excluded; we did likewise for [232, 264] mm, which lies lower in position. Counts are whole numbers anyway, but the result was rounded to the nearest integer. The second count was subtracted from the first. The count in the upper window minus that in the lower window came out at 0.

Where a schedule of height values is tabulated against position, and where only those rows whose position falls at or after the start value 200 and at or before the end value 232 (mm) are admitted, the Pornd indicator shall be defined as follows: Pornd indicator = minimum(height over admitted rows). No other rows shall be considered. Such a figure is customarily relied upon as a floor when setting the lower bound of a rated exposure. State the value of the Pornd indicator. 3.54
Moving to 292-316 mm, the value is 2.95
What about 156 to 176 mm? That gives 3.15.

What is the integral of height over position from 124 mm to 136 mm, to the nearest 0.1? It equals 43.0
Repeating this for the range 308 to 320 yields 43.1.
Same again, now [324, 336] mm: 42.8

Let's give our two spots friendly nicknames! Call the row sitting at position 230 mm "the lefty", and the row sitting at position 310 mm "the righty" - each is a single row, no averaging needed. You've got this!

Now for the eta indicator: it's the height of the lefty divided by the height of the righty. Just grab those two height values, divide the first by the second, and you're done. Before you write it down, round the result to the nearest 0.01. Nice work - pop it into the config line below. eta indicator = 1.01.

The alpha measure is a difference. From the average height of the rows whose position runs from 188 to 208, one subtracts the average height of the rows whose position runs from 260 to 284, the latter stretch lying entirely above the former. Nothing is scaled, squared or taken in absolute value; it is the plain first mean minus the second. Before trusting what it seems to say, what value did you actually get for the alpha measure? 1.45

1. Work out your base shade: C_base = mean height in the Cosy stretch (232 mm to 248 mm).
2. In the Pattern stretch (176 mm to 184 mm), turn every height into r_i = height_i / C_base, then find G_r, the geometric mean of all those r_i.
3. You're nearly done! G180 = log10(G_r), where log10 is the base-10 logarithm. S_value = -0.012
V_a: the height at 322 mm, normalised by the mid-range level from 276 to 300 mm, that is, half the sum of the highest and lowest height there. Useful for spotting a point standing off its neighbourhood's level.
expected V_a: 1.47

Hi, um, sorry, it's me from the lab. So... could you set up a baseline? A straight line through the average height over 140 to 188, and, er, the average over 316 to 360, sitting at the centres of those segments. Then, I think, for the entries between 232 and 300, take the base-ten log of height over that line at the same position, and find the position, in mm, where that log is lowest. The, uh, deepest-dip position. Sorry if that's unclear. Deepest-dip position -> 278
